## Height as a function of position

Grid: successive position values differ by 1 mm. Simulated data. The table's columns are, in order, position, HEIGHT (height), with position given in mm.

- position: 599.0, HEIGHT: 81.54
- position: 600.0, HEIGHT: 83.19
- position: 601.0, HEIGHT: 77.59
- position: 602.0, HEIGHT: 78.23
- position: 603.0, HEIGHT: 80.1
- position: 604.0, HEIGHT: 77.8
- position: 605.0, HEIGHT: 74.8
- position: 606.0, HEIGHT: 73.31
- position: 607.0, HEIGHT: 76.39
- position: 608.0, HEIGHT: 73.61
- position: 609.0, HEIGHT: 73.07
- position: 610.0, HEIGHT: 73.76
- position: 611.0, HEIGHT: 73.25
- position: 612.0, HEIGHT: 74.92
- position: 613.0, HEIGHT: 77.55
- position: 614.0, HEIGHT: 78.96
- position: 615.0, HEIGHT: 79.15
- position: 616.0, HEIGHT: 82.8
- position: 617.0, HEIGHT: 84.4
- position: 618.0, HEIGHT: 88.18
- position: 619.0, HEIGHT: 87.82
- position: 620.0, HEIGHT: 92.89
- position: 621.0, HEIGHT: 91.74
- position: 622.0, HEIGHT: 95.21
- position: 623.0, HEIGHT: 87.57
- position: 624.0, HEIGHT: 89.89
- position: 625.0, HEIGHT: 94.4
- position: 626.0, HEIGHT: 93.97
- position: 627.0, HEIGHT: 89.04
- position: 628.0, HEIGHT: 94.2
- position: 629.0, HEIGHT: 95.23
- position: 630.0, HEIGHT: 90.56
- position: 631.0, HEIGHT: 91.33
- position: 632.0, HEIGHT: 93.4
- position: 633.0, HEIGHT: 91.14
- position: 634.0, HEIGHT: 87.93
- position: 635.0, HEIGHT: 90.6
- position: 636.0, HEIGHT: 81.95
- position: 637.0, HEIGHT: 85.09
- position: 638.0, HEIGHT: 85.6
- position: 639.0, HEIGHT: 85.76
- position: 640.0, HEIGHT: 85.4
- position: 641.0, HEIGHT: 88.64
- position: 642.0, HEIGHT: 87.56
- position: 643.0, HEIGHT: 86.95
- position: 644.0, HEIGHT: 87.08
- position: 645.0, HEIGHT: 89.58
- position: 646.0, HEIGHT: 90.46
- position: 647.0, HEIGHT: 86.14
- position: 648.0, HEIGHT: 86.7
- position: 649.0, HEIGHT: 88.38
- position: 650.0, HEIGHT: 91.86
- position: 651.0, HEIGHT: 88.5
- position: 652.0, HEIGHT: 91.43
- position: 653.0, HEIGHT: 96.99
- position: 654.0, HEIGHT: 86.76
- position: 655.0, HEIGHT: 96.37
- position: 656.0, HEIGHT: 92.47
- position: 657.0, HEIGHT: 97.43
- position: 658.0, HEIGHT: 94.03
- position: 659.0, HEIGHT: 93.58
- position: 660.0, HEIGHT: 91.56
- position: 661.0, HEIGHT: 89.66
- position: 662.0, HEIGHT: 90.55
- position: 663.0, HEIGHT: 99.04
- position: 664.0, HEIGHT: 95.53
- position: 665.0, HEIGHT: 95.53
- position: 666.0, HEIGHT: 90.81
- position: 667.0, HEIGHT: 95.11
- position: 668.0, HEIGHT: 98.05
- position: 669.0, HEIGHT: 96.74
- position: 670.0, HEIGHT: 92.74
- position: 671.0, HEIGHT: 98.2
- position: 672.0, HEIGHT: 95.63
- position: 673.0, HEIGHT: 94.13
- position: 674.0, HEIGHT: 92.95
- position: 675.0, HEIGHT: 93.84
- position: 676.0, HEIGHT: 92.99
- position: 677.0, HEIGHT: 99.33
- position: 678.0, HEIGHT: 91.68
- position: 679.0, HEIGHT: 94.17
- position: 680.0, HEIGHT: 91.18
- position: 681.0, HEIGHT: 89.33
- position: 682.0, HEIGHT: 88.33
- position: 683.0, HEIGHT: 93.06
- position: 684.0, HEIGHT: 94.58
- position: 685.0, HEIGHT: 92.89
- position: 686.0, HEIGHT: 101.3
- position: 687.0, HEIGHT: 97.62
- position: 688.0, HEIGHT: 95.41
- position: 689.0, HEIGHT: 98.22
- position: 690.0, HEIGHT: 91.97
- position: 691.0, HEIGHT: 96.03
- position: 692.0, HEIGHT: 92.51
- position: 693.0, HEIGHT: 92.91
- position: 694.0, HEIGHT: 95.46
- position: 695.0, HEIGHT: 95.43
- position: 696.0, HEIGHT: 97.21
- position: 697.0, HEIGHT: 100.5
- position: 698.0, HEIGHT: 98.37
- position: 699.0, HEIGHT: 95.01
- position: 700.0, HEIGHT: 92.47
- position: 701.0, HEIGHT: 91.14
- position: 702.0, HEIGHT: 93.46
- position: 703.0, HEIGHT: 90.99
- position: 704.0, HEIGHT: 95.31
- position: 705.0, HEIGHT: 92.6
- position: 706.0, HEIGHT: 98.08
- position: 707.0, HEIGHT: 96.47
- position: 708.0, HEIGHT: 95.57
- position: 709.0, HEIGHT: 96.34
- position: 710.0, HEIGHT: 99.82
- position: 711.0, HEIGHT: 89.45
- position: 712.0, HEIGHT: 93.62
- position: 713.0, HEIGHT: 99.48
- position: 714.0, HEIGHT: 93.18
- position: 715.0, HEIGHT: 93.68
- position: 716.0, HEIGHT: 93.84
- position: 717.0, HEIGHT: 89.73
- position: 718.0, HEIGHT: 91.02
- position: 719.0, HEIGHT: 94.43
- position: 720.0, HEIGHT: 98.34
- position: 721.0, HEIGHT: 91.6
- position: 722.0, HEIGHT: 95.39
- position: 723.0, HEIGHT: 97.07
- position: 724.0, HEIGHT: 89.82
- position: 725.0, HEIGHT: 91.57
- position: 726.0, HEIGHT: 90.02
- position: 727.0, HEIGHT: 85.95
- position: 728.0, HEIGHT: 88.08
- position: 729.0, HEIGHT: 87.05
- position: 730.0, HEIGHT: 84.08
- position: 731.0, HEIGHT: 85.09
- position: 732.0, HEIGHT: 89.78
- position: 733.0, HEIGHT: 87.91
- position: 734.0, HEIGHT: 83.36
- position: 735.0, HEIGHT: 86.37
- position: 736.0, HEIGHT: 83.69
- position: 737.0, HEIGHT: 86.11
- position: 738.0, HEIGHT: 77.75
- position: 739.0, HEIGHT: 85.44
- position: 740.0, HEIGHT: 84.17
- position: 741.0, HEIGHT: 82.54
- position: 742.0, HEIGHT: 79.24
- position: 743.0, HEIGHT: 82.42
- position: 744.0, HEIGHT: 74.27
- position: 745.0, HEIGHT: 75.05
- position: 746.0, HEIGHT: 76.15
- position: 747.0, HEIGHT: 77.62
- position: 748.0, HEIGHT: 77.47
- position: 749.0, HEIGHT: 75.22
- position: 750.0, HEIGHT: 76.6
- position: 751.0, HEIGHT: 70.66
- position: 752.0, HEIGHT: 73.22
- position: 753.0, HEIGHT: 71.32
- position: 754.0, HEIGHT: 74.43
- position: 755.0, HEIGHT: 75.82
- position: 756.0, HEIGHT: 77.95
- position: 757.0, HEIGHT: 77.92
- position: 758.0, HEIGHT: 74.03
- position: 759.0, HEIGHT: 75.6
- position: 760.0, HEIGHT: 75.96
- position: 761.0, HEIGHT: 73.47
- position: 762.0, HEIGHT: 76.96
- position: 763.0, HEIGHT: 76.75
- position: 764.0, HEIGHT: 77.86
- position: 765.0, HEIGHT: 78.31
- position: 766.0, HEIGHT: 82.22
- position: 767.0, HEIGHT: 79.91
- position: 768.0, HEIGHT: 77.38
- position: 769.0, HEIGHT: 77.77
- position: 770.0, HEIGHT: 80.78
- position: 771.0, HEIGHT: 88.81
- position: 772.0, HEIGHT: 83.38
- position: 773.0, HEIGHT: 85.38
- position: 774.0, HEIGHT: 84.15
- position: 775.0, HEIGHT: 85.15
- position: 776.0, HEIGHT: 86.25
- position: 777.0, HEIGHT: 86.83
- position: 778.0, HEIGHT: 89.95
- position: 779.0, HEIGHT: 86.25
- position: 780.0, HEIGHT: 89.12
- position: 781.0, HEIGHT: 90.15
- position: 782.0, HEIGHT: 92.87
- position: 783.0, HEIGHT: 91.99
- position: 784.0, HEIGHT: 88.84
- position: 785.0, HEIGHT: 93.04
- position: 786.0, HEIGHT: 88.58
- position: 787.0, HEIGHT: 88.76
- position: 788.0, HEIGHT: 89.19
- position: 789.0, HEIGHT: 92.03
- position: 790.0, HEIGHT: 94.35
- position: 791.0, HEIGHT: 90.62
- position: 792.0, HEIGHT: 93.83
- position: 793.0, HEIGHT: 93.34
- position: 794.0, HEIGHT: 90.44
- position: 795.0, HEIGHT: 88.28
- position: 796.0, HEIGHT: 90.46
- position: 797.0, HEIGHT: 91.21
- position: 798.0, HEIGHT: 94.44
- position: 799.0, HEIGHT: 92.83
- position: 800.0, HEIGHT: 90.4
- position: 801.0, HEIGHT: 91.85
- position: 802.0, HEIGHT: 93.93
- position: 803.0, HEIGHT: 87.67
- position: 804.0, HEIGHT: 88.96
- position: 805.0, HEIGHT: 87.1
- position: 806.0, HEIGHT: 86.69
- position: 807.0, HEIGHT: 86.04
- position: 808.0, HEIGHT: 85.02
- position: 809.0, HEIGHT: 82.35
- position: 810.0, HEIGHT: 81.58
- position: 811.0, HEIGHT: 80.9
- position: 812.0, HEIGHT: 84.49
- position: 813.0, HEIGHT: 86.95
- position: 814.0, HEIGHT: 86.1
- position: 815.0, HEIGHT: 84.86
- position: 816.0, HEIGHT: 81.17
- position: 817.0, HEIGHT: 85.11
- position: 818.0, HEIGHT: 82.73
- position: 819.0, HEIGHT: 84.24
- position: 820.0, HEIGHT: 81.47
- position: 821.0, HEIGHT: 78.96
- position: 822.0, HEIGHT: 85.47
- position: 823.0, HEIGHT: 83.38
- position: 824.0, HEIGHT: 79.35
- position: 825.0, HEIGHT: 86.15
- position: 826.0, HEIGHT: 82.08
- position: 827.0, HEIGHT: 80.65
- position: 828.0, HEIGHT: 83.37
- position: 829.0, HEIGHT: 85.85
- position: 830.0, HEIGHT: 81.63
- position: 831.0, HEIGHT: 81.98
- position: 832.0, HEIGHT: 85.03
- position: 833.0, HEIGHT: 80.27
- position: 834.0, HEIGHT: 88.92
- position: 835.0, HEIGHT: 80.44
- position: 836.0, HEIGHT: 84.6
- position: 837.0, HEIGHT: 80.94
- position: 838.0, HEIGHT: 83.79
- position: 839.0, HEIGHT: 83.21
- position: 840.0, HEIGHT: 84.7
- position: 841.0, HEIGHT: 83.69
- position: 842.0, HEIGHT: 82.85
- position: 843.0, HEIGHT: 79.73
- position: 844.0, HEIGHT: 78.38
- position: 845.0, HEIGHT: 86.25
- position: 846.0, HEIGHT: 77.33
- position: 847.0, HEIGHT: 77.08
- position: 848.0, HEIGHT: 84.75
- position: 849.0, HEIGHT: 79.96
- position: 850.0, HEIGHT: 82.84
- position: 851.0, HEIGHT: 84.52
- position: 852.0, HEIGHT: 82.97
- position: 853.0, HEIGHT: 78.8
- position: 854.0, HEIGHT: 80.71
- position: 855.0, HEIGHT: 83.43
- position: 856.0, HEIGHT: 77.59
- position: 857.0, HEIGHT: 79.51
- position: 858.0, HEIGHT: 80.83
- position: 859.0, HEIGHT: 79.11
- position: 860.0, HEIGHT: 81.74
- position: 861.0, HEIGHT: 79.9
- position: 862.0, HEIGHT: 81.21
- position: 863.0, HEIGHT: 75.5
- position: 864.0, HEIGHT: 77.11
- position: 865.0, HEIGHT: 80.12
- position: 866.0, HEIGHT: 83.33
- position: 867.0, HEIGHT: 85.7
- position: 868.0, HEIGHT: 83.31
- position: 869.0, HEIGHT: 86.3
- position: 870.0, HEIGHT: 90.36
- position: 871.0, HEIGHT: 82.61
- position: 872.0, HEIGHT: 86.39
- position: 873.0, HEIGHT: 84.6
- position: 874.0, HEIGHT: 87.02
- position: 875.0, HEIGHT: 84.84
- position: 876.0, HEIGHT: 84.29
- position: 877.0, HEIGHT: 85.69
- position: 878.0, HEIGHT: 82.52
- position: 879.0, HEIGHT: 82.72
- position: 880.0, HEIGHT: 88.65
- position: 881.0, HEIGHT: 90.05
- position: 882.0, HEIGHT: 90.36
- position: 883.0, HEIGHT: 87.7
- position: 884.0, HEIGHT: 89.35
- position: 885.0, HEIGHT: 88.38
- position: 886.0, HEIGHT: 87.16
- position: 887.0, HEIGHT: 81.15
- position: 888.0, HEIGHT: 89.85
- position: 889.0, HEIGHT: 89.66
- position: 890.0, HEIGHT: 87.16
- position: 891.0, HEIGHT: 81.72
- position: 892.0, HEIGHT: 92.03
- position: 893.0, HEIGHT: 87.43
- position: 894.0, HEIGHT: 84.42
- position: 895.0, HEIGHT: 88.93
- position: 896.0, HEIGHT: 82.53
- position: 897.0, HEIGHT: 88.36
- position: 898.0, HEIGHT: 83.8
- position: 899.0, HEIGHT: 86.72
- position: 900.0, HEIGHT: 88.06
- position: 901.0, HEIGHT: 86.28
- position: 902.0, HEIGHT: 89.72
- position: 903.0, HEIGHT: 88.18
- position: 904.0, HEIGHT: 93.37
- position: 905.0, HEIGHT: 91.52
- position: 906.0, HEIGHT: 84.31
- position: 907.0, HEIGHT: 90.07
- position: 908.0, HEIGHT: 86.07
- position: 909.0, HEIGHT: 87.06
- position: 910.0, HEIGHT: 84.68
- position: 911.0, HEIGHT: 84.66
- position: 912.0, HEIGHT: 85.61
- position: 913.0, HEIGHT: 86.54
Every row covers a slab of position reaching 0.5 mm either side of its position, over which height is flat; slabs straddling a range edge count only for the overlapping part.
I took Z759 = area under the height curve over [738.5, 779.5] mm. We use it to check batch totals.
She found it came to 3251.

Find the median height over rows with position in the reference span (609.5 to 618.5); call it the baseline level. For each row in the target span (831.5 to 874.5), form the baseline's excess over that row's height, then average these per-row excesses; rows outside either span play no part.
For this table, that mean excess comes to -3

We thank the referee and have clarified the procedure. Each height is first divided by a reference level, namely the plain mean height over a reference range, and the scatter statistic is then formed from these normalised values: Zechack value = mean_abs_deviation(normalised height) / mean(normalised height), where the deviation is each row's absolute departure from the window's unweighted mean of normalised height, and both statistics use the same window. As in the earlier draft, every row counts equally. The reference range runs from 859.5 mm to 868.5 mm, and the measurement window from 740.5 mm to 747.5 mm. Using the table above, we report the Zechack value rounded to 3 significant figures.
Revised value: 0.0353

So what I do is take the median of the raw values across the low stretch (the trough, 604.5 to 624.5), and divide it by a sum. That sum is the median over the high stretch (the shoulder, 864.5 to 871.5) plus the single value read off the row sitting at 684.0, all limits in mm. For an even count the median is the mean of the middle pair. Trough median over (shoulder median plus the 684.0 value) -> 0.44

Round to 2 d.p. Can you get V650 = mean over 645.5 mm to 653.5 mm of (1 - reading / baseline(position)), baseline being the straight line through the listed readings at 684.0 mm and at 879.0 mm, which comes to 0.07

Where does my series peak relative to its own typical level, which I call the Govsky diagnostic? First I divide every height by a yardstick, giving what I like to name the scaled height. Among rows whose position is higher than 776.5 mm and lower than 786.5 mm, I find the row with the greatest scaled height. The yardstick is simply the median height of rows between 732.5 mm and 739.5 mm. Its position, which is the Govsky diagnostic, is 785.0 mm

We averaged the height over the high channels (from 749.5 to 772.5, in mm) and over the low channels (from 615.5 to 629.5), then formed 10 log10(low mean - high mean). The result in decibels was 11.2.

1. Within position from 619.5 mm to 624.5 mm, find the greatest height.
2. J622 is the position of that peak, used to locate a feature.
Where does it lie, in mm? 622.0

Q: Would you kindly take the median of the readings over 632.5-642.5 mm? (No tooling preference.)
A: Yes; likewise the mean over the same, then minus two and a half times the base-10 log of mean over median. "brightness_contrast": -0.004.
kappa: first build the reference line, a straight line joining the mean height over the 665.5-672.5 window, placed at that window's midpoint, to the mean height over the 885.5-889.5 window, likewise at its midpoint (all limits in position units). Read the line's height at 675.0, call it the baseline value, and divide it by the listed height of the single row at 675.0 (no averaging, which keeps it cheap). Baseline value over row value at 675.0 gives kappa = 1.01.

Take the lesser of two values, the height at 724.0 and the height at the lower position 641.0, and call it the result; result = 89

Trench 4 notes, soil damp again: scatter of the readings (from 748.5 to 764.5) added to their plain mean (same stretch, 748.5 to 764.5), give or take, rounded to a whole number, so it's 77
